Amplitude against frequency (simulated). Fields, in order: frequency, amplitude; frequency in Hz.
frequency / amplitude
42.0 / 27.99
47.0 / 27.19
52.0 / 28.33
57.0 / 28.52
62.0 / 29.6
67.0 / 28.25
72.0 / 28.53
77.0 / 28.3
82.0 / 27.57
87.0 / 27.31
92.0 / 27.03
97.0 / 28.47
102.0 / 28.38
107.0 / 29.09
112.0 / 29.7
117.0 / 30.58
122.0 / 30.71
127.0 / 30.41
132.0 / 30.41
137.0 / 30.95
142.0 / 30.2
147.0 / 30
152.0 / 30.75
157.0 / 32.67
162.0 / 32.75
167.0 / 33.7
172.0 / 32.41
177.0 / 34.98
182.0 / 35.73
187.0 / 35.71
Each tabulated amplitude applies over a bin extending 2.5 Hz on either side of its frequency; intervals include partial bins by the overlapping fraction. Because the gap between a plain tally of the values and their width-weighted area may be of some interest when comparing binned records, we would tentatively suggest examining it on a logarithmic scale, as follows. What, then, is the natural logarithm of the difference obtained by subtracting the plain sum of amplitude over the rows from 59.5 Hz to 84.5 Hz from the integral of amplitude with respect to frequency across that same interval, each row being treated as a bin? 6.34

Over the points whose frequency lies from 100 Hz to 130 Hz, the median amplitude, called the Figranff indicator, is 30.1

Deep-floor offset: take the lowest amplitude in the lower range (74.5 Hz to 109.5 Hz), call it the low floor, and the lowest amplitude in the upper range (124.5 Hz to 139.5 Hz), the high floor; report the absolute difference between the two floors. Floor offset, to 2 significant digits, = 3.4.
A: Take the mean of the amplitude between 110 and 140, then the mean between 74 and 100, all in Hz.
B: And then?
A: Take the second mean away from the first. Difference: 2.7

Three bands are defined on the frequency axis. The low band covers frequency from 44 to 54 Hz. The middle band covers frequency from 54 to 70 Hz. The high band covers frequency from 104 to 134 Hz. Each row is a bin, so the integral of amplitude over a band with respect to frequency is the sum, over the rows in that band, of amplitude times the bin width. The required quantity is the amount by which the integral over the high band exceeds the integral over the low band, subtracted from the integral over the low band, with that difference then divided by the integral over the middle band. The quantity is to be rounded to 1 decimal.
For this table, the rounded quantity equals -0.8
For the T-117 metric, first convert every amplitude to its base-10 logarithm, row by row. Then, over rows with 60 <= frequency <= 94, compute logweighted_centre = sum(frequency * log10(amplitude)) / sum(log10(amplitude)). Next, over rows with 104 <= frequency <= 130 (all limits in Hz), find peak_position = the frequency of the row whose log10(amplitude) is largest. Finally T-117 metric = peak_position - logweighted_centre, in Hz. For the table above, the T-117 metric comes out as 45.1 Hz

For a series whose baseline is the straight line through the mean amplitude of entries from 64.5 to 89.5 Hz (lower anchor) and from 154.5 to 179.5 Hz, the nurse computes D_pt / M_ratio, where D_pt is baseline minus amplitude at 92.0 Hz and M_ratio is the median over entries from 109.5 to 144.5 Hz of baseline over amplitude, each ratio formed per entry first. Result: 1.8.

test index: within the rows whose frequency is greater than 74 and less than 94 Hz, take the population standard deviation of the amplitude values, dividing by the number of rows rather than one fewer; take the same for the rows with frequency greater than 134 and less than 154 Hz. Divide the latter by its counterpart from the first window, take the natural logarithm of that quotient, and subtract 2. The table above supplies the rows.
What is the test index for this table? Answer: -2.2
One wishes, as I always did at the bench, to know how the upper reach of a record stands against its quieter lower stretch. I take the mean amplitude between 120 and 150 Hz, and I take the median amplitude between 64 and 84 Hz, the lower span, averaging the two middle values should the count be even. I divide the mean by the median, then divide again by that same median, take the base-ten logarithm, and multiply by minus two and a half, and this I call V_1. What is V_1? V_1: 3.55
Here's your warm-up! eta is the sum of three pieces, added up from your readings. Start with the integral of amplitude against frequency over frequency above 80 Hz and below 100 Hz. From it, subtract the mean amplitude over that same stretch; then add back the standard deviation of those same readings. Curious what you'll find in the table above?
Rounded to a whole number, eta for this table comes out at 525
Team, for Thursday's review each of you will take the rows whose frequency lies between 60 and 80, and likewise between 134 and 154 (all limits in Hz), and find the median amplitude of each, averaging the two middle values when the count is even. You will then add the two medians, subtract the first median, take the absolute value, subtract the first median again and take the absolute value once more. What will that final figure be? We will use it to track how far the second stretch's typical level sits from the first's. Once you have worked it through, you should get 2.1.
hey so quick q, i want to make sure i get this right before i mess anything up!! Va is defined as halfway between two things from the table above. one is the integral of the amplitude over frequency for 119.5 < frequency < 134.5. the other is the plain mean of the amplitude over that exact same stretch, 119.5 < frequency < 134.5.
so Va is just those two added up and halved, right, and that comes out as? 244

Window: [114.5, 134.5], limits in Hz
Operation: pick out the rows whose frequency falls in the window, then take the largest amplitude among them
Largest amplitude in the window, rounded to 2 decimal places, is 30.71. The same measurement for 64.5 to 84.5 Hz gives 28.53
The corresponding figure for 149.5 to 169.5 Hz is 33.70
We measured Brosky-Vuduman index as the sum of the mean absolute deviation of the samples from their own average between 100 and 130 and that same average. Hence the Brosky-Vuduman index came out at 30.6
